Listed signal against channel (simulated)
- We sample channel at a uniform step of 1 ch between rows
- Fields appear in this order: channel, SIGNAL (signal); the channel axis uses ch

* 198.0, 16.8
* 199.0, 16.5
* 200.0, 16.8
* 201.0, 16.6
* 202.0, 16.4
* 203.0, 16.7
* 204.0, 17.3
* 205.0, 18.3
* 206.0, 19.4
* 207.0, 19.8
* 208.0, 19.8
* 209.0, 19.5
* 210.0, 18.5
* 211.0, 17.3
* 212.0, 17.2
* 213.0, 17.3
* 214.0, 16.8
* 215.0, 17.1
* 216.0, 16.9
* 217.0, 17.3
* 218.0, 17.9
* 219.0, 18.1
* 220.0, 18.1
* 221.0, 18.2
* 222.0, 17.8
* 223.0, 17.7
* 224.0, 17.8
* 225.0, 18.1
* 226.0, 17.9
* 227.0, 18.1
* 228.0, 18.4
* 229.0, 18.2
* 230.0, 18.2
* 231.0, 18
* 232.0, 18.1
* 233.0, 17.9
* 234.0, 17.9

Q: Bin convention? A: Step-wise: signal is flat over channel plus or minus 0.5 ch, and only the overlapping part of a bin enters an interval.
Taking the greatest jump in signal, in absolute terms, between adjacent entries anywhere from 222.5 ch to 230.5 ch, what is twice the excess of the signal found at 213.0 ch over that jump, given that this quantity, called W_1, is 34.0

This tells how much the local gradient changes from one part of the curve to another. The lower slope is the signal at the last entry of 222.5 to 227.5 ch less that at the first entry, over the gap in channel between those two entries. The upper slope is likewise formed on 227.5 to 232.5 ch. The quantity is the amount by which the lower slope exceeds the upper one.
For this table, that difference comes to 0.2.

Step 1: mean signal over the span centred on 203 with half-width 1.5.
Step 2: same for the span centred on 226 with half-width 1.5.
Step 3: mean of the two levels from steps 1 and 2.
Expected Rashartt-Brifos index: 17.4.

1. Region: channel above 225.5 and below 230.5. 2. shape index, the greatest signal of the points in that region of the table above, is 18.4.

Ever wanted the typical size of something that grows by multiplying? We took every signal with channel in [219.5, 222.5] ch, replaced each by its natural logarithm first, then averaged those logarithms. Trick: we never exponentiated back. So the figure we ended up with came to 2.89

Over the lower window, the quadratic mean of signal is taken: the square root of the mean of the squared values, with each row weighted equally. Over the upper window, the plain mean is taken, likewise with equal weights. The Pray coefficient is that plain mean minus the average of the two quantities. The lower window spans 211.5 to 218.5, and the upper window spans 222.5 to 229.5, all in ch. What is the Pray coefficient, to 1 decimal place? 0.4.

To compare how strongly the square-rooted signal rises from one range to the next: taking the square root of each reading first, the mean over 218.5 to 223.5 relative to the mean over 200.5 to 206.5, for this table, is 1.02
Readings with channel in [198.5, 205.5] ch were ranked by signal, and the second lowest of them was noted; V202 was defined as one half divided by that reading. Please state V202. 0.0303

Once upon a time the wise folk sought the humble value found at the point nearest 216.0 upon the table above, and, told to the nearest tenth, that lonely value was 16.9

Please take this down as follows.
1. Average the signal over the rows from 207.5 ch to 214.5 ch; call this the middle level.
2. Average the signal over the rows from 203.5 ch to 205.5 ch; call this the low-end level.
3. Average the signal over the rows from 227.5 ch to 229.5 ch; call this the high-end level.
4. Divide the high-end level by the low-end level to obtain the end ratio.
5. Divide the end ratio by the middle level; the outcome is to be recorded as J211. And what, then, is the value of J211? 0.057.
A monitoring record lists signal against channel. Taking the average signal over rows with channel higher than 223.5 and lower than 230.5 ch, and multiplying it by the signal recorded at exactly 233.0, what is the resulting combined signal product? 324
